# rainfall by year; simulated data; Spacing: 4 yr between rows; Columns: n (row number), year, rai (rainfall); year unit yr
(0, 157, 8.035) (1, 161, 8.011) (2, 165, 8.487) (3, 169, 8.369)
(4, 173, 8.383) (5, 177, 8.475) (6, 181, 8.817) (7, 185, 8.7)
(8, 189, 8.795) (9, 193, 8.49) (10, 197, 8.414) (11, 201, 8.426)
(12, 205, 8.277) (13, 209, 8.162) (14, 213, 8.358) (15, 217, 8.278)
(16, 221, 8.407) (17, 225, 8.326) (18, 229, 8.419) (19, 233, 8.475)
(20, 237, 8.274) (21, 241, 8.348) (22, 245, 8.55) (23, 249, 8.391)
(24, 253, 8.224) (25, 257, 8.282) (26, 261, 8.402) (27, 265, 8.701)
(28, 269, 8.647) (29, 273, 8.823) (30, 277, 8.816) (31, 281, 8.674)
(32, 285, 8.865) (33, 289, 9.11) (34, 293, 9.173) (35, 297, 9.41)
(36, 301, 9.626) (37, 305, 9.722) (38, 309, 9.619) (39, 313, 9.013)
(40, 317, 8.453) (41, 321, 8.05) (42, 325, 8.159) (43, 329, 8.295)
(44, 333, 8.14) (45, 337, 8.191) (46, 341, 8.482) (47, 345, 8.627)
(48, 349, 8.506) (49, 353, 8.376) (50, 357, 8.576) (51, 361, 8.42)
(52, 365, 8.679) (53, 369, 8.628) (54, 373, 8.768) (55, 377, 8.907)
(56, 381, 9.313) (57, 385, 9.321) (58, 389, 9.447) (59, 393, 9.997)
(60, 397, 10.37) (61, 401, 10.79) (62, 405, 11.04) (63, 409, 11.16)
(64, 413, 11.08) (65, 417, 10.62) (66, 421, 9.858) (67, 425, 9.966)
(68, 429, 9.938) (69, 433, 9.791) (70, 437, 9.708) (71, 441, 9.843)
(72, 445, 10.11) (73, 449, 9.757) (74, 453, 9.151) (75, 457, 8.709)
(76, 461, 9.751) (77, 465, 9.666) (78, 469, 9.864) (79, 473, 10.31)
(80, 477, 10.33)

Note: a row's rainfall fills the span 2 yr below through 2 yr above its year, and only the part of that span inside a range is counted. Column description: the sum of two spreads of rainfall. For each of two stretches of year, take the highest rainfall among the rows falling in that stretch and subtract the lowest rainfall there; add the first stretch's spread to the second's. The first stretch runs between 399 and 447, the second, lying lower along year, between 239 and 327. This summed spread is 3.1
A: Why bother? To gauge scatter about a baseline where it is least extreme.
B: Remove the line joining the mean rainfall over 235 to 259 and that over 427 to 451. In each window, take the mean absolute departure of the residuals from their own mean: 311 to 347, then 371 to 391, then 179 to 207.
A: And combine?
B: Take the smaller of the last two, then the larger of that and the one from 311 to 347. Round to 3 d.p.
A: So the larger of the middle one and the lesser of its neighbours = 0.235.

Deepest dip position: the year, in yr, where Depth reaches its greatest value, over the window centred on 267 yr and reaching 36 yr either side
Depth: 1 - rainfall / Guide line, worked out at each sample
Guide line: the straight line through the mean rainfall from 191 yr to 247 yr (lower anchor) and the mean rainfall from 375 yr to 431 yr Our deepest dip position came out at 253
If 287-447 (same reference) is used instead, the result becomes 333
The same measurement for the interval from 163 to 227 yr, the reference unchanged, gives 209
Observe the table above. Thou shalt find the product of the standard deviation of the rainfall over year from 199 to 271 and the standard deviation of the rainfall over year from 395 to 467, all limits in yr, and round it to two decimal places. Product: 0.09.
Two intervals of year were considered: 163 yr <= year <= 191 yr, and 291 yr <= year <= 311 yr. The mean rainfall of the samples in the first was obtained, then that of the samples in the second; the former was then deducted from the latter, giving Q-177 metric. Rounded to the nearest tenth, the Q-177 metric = 0.9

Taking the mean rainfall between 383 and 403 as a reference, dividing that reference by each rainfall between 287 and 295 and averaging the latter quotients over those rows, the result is 1.09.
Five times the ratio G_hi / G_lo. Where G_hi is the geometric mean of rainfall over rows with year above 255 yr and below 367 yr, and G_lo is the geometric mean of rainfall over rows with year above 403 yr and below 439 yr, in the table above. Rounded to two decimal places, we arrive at 4.21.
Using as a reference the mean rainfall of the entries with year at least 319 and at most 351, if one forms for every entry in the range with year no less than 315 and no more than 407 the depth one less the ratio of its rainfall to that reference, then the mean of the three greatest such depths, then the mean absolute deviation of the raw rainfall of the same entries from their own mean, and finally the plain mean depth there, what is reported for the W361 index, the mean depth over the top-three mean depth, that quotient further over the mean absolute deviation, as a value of -4.9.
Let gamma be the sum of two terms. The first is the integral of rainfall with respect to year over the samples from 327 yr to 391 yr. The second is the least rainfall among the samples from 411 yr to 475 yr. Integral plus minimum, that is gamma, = 563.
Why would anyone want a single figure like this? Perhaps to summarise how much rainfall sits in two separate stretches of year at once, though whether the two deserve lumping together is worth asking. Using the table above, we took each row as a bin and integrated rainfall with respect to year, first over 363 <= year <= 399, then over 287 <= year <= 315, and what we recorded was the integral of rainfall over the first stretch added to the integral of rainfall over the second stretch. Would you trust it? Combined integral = 596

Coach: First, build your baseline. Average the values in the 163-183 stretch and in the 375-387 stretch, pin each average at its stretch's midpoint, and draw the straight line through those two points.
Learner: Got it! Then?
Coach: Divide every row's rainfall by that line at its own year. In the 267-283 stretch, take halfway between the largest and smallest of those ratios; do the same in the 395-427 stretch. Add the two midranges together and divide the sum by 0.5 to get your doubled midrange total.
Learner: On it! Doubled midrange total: 4.24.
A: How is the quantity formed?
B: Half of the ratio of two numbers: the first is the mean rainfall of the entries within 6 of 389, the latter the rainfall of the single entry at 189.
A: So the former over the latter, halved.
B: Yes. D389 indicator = 0.545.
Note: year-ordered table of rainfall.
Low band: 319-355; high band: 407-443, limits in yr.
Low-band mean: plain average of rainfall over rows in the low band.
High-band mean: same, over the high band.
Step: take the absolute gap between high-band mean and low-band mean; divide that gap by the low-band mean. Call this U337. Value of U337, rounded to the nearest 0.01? 0.23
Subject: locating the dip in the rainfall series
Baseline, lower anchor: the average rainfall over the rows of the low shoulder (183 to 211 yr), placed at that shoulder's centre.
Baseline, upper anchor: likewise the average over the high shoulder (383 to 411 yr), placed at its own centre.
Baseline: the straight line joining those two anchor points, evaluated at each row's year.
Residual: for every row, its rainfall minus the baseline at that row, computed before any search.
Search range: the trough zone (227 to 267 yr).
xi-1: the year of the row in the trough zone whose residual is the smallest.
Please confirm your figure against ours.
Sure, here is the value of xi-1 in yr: 253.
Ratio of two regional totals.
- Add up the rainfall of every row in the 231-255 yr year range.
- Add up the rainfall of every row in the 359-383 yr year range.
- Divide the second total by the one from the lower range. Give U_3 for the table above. 1.05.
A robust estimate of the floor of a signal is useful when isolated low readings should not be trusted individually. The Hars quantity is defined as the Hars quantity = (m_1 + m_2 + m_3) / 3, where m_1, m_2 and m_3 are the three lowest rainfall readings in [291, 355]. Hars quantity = 8.12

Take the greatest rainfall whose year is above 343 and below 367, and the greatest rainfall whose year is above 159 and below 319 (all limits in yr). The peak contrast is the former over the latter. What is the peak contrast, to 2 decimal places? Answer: 0.89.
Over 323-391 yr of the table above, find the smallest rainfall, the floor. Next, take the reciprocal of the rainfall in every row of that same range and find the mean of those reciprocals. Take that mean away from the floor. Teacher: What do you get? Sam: 8.02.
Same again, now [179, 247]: 8.04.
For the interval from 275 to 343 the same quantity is 7.94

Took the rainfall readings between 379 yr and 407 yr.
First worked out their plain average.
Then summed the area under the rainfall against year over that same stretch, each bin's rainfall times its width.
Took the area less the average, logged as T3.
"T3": 271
